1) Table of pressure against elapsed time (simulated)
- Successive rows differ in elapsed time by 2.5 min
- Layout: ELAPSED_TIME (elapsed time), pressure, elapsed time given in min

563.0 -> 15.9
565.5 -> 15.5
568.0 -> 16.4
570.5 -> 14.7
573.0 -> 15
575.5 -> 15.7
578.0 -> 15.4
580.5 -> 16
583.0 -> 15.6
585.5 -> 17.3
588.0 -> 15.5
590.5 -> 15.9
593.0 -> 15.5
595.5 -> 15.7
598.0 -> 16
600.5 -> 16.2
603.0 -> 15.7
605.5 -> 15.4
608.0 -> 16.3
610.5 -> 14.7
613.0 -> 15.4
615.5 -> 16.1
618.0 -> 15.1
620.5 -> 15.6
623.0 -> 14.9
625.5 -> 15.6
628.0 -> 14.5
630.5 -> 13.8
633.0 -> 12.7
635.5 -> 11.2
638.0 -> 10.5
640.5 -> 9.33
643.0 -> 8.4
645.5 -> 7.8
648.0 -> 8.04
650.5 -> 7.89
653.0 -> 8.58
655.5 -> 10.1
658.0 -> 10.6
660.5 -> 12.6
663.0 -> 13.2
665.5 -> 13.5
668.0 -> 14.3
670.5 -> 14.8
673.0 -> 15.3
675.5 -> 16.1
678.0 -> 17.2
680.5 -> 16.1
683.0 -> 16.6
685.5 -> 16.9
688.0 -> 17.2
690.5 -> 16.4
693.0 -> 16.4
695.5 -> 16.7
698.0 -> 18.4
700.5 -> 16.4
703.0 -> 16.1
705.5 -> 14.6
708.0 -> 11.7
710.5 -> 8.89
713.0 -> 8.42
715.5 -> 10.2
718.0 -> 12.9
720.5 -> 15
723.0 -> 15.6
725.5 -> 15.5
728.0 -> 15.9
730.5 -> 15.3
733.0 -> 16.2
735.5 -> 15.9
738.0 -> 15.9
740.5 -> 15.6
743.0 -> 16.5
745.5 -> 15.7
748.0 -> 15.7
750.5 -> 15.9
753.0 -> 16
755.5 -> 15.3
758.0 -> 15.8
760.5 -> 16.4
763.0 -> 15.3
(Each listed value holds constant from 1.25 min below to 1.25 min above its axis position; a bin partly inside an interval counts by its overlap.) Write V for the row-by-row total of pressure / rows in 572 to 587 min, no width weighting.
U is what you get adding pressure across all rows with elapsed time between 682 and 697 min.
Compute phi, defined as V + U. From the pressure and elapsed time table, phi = 195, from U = 100.2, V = 95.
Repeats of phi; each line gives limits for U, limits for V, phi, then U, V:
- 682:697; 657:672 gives 179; 100.2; 79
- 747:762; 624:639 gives 173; 95.1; 78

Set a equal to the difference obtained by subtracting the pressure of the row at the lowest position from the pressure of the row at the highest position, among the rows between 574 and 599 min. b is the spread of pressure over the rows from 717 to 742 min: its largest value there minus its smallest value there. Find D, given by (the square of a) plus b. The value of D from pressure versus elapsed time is 3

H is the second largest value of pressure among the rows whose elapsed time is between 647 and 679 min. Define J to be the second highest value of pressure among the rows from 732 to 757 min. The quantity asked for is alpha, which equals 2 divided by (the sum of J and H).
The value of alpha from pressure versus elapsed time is 0.0619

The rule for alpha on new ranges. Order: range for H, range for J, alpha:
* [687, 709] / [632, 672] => 0.0635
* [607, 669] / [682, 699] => 0.0601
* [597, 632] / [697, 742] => 0.0613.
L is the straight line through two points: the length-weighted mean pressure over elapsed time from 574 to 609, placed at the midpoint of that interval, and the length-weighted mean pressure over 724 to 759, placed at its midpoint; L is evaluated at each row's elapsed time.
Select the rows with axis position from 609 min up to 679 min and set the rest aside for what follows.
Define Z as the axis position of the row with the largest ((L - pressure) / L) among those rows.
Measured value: 645.5 min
